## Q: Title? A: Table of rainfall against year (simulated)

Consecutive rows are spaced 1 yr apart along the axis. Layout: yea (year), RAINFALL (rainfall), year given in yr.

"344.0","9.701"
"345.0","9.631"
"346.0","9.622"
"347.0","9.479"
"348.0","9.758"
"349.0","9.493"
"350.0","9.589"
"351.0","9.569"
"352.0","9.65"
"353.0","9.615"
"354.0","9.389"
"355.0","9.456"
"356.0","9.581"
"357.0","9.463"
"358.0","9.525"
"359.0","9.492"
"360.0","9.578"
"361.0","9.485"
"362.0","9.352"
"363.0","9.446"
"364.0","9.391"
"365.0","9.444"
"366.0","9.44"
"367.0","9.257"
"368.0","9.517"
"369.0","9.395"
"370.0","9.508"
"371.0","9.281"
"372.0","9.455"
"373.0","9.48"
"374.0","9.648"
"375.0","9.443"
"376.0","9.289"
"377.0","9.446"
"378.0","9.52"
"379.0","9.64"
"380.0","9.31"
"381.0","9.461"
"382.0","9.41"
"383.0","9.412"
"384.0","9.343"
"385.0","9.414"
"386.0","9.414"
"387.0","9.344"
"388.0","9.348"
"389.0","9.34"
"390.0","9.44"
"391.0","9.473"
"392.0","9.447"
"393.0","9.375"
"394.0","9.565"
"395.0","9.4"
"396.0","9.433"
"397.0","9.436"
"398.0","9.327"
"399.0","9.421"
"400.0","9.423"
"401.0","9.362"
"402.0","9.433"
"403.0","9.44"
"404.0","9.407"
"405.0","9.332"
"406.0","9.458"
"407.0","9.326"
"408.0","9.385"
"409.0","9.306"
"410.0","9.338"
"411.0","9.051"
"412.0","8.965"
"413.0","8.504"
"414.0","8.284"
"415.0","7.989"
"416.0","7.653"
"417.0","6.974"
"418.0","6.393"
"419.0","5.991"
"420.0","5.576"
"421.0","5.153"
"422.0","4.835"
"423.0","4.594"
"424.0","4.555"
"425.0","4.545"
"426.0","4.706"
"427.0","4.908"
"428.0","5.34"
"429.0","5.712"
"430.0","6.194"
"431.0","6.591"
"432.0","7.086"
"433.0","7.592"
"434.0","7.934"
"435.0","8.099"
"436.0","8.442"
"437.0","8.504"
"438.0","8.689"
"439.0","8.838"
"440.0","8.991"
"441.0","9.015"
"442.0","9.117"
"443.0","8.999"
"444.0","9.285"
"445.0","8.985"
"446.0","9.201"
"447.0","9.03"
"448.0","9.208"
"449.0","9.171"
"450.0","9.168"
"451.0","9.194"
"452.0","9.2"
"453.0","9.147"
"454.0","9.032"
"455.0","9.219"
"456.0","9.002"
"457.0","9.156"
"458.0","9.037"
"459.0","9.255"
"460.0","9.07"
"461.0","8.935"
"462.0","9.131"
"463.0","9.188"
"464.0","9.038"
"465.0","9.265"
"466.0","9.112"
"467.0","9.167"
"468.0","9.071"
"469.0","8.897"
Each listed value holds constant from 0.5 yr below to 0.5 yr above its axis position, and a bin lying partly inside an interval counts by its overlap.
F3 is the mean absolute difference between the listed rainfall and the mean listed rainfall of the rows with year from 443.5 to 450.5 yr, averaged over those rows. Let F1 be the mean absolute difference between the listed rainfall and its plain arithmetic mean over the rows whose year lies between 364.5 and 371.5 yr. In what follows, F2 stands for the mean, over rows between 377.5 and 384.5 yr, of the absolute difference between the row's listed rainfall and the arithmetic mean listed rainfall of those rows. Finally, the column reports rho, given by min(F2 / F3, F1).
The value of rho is 0.08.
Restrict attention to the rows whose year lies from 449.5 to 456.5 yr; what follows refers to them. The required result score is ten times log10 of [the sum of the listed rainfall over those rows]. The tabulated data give 18.1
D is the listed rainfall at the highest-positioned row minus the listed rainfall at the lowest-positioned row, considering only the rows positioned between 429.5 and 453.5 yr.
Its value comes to 3.0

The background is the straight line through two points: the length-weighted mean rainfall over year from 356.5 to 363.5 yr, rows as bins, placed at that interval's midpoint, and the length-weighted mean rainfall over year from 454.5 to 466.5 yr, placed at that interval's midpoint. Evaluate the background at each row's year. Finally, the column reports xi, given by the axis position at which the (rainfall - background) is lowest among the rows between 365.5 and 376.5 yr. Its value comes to 367.0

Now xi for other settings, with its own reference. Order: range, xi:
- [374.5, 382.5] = 376.0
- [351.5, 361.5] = 354.0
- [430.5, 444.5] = 431.0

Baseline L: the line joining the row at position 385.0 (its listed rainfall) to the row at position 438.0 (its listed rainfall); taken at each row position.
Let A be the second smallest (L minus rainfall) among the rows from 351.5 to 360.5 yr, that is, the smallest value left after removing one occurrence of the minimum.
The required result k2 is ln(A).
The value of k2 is -1.5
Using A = 0.2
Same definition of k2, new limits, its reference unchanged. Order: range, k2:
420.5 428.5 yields 1.3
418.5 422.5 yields 1.2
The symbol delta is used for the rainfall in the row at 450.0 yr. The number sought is 9.168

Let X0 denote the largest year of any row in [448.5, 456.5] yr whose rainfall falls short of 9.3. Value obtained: 456.0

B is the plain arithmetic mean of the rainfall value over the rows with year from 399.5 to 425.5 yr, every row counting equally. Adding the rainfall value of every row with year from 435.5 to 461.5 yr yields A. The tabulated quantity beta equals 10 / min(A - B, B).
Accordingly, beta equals 1.29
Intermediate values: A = 235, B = 7.78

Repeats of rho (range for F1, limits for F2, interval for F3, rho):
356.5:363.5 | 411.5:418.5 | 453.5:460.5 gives 0.05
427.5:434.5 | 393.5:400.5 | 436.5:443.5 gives 0.24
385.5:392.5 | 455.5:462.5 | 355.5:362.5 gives 0.05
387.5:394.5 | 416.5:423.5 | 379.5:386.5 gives 0.06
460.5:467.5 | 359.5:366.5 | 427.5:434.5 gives 0.06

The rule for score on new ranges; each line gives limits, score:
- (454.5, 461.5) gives 18.0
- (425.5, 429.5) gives 13.2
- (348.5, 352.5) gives 15.8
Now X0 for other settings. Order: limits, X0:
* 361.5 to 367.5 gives 367.0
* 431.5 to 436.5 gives 436.0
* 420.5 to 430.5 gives 430.0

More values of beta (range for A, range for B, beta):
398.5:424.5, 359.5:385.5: 1.06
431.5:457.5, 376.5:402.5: 1.06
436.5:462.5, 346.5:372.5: 1.05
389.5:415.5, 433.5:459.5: 1.12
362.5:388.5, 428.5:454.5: 1.18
